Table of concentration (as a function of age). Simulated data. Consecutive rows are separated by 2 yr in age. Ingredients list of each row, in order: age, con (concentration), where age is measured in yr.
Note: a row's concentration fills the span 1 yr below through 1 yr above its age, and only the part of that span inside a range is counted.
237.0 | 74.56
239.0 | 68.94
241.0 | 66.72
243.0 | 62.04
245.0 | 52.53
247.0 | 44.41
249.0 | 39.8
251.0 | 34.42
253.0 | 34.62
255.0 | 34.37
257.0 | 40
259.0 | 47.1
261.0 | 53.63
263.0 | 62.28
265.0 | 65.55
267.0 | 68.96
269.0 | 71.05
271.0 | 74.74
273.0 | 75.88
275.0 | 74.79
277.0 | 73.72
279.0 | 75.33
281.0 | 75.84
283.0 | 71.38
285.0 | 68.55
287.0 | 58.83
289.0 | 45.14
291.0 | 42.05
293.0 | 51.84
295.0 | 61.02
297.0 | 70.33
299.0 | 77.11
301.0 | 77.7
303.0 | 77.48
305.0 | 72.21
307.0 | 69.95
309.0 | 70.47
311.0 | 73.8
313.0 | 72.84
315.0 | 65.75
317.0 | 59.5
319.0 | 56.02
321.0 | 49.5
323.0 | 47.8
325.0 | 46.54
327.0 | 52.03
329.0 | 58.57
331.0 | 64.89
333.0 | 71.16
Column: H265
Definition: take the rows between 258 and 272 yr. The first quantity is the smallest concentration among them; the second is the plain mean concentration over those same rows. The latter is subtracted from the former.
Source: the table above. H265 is -16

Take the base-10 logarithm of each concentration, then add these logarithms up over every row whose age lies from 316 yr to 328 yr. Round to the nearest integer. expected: 10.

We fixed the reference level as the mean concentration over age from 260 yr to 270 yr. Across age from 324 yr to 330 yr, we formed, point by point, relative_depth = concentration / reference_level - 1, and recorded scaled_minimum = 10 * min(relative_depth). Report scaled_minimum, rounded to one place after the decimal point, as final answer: -2.8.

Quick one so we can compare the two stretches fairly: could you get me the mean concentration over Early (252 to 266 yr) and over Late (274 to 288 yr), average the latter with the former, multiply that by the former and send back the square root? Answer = 54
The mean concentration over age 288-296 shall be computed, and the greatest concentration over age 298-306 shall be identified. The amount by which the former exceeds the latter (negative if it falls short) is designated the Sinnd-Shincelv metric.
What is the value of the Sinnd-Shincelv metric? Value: -28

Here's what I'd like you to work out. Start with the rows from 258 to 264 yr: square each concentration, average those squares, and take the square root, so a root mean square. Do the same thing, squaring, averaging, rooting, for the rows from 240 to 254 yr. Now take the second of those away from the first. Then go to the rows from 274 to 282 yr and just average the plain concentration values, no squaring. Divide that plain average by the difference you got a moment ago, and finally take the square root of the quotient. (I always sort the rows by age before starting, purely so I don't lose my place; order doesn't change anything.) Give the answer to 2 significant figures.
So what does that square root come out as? 3.7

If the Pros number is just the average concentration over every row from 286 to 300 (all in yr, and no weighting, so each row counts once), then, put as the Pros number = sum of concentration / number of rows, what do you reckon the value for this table 58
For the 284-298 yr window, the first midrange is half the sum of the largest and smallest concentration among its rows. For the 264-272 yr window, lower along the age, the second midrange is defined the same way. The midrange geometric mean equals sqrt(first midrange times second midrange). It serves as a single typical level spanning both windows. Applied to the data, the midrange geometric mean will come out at 63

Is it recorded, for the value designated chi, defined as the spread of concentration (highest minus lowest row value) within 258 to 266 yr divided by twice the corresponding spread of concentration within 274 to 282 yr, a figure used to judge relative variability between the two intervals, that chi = 4.4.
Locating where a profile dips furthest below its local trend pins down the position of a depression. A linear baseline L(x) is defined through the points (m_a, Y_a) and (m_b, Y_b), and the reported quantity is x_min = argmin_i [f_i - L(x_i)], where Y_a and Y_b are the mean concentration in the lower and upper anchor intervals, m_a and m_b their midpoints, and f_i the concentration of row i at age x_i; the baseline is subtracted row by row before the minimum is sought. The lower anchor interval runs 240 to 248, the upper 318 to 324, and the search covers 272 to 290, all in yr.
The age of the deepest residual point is 289.0 yr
